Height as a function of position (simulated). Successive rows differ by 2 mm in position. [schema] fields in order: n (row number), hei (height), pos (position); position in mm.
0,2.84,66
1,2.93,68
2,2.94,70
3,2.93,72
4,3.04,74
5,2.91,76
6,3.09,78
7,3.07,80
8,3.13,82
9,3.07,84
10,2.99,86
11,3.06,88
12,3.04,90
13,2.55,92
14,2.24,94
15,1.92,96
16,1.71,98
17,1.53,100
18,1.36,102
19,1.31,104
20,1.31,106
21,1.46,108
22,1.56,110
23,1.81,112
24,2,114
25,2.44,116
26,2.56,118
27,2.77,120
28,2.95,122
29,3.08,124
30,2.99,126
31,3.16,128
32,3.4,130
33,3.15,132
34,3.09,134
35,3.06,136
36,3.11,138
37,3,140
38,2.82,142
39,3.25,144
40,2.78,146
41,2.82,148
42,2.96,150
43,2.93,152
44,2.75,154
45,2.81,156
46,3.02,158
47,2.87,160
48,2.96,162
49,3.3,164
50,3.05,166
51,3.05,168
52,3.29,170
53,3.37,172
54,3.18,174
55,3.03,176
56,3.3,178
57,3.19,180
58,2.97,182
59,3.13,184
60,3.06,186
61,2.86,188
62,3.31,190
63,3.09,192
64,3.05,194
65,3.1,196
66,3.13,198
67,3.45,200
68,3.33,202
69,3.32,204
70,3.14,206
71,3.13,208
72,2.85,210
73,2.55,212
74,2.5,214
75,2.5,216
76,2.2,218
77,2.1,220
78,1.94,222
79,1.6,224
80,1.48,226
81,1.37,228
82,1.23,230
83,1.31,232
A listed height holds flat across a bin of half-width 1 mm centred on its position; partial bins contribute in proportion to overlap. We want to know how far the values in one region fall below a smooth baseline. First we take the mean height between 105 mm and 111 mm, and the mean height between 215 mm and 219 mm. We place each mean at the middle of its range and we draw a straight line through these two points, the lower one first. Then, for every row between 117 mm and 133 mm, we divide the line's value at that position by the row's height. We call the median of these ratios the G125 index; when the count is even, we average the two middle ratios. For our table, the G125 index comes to 0.53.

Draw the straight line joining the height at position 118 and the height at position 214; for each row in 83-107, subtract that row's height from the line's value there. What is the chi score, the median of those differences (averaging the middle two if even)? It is 0.49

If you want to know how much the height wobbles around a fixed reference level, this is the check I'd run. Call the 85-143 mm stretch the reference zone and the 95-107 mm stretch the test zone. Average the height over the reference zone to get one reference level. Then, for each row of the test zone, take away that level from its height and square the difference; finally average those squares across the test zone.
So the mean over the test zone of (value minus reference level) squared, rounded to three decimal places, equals 0.935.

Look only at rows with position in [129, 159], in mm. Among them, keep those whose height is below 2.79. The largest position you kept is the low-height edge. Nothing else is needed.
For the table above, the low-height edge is 154 mm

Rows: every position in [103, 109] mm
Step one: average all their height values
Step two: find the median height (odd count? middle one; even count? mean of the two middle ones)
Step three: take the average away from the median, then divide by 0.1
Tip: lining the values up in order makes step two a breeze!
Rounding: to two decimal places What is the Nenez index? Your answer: -0.50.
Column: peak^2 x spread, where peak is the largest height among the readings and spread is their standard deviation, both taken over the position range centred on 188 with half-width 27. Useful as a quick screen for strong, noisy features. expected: 3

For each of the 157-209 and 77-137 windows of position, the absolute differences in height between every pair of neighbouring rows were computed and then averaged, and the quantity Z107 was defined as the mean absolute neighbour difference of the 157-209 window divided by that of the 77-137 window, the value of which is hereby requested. 0.99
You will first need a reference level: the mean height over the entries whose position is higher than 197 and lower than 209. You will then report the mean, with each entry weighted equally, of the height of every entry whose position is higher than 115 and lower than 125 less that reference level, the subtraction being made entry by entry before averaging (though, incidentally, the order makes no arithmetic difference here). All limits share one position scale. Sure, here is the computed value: -0.49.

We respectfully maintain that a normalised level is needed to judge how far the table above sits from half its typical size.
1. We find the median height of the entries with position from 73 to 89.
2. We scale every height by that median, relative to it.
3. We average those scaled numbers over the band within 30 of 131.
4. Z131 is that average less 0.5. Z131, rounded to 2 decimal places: 0.35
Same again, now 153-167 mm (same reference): 0.47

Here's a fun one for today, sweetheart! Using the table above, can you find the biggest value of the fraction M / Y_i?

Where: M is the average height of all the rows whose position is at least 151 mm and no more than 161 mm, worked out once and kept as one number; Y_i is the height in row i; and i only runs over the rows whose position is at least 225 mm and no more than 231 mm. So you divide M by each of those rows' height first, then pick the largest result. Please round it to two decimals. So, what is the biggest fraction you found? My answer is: 2.34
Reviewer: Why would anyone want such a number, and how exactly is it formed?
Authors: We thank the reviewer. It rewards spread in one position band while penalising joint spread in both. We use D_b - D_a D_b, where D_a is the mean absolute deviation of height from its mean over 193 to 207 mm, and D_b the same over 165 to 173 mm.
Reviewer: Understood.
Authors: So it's 0.12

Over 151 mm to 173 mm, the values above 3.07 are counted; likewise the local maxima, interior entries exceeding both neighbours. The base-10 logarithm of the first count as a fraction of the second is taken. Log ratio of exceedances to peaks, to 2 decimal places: 0.18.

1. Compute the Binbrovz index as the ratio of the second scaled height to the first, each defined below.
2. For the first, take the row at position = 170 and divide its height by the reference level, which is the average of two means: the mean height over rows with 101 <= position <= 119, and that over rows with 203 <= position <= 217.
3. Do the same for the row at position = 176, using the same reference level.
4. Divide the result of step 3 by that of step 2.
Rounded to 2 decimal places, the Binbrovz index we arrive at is 0.92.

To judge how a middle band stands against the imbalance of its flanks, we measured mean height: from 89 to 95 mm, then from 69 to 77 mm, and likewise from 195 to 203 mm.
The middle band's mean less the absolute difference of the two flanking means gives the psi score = 2.3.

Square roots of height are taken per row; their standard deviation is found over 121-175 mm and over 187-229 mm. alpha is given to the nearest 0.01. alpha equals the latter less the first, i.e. 0.16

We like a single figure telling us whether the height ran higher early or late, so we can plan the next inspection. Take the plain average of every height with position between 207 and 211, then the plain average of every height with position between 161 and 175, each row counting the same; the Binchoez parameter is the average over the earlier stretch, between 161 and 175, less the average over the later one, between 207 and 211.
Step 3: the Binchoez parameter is 0.2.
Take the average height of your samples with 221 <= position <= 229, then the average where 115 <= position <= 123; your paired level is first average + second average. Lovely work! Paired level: 4.3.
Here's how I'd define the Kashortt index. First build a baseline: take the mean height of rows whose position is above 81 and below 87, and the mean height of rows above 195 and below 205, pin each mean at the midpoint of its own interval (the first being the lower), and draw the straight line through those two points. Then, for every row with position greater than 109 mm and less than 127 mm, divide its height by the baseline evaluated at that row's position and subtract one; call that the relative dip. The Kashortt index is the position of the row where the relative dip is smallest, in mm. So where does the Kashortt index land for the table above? 110 mm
